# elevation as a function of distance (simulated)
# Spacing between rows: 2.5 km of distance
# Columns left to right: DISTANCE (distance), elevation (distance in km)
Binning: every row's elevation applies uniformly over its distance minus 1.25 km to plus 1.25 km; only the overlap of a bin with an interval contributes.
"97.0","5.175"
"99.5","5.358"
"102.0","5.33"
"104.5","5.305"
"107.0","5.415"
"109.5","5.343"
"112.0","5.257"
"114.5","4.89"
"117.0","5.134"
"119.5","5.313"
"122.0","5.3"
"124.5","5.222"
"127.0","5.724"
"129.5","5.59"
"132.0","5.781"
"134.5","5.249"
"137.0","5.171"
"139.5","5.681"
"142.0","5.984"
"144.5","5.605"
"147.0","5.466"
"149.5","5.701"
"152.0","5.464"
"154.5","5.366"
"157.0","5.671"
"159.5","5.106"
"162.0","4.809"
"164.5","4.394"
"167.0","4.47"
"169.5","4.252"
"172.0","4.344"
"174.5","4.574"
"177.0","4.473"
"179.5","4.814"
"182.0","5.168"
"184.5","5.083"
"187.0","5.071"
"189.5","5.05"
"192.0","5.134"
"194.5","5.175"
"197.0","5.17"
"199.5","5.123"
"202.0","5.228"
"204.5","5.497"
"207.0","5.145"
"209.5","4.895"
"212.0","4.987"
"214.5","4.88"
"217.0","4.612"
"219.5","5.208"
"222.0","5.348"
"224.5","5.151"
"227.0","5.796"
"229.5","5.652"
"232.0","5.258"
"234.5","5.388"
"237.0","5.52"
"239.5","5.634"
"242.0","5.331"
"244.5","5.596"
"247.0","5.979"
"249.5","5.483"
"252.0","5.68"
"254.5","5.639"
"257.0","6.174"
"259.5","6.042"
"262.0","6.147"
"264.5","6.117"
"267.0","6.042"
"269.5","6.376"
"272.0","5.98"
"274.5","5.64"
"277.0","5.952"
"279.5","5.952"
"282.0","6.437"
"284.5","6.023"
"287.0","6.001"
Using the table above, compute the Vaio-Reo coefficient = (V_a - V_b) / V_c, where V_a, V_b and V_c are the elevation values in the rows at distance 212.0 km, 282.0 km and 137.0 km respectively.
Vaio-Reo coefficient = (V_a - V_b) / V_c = -0.28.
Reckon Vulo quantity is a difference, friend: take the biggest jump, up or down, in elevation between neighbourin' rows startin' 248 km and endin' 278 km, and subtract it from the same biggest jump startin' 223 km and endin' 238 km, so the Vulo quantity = 0.11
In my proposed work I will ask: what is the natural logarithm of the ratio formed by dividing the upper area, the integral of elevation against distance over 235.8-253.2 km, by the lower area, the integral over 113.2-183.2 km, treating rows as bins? -1.3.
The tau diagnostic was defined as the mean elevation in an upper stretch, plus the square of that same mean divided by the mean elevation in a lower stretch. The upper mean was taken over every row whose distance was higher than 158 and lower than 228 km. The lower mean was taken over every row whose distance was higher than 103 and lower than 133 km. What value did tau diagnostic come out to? 9.6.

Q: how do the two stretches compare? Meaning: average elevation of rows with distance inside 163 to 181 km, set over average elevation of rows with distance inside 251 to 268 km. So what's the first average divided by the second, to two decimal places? 0.75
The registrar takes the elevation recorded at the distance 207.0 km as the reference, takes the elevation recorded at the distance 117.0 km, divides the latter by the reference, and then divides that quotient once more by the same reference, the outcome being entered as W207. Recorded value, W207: 0.194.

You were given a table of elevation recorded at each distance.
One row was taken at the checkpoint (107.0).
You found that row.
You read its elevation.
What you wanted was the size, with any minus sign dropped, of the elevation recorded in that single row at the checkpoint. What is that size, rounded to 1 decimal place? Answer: 5.4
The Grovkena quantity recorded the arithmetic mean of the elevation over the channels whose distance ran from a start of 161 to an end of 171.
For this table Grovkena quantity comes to 4.5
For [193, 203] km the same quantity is 5.2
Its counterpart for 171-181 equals 4.6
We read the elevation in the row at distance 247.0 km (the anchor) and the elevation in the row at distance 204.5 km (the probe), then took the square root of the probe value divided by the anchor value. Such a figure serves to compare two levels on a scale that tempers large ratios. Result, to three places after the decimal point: 0.959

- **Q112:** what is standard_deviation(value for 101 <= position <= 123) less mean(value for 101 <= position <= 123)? -5.1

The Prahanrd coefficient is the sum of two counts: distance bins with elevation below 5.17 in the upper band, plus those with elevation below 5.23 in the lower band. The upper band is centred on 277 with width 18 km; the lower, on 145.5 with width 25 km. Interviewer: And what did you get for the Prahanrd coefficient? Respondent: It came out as 1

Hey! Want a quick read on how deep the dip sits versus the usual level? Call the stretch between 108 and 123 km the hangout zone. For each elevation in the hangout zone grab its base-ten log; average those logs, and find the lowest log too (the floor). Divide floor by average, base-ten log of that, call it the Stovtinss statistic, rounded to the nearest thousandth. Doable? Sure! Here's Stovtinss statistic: -0.017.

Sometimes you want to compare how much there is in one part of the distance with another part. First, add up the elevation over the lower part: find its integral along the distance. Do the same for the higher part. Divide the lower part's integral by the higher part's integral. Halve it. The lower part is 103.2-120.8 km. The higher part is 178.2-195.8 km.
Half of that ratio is 0.52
